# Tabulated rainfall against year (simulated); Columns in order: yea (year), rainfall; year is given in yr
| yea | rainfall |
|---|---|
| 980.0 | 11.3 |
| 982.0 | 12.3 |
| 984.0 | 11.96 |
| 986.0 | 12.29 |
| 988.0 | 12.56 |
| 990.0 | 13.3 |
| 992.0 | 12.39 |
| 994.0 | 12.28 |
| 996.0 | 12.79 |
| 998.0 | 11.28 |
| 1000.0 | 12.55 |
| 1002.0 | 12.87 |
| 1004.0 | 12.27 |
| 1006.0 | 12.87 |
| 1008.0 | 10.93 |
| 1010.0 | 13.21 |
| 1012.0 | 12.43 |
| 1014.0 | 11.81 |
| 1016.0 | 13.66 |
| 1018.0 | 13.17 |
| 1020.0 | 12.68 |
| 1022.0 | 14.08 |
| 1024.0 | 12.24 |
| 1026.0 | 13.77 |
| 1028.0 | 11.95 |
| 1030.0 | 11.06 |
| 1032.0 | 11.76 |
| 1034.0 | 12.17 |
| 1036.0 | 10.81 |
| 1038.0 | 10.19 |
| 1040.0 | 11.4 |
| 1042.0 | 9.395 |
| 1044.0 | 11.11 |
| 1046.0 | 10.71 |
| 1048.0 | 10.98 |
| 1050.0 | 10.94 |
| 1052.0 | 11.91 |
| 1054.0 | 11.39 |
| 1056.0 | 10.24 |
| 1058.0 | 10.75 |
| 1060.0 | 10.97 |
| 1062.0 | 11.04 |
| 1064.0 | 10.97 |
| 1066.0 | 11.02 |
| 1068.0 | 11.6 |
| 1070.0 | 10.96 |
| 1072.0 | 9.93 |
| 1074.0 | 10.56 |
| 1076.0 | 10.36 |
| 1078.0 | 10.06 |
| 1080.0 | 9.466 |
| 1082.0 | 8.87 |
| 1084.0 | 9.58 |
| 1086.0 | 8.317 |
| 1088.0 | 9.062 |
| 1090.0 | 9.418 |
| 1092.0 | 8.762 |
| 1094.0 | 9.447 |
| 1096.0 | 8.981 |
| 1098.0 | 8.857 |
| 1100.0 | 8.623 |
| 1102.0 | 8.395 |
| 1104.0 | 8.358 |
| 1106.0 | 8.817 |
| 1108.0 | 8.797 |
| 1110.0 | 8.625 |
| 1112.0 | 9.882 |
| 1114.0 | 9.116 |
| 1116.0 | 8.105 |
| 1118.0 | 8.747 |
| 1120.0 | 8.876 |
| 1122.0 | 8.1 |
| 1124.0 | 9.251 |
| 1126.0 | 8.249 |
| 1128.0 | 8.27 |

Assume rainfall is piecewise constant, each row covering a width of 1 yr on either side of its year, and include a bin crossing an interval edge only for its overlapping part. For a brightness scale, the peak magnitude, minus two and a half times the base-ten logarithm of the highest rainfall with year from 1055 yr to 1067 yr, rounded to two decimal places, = -2.61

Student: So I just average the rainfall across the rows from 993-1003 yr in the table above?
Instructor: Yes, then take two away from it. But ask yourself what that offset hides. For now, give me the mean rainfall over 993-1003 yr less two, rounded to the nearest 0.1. 10.4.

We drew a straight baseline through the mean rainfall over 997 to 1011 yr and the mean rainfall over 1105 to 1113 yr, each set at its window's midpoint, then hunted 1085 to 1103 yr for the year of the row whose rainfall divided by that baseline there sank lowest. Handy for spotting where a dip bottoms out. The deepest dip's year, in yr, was 1086.0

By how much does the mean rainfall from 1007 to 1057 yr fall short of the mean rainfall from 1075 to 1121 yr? -2.7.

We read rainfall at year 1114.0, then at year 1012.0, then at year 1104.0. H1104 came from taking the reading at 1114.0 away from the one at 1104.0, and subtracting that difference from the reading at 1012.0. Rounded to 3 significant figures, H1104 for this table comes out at 13.2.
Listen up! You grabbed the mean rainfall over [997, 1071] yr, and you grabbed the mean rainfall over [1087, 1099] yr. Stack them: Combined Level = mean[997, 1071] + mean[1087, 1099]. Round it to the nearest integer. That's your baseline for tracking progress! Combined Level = 21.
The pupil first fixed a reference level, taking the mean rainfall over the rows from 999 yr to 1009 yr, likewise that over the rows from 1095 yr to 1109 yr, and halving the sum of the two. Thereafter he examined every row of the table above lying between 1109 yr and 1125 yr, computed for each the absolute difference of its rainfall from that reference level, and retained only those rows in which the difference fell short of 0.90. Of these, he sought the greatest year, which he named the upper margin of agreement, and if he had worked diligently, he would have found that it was 1112.0 yr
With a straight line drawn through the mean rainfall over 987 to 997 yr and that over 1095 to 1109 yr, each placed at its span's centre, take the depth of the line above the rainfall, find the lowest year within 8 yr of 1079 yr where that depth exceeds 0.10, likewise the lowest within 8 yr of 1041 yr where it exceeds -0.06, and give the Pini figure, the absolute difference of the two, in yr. 46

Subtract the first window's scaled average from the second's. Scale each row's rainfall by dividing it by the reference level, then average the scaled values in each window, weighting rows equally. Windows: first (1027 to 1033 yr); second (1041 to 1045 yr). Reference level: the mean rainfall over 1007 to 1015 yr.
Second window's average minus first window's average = -0.11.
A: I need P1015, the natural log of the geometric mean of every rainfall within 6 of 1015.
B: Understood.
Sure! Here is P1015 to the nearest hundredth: 2.55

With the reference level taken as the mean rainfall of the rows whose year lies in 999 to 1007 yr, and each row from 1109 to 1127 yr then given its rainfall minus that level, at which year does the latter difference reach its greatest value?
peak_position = 1112.0 yr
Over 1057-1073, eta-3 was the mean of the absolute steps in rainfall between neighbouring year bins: 0.38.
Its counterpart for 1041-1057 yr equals 0.72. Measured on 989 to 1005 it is 0.75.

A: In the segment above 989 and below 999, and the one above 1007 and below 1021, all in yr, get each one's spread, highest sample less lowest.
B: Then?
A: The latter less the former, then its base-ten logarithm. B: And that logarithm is -0.15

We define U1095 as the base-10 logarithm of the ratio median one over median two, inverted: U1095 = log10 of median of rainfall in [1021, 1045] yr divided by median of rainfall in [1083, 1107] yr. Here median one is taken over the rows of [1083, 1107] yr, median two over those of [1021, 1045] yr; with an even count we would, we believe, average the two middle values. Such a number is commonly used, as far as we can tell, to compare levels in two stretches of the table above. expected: 0.12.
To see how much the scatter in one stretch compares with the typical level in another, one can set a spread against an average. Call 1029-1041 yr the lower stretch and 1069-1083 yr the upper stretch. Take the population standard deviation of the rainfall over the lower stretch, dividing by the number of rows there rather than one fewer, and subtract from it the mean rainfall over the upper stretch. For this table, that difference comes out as -9.4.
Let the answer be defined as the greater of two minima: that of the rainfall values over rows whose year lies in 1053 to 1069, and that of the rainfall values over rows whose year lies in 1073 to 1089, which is 10.2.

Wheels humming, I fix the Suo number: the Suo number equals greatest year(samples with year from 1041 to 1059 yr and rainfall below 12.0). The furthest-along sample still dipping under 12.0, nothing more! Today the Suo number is 1058.0 yr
